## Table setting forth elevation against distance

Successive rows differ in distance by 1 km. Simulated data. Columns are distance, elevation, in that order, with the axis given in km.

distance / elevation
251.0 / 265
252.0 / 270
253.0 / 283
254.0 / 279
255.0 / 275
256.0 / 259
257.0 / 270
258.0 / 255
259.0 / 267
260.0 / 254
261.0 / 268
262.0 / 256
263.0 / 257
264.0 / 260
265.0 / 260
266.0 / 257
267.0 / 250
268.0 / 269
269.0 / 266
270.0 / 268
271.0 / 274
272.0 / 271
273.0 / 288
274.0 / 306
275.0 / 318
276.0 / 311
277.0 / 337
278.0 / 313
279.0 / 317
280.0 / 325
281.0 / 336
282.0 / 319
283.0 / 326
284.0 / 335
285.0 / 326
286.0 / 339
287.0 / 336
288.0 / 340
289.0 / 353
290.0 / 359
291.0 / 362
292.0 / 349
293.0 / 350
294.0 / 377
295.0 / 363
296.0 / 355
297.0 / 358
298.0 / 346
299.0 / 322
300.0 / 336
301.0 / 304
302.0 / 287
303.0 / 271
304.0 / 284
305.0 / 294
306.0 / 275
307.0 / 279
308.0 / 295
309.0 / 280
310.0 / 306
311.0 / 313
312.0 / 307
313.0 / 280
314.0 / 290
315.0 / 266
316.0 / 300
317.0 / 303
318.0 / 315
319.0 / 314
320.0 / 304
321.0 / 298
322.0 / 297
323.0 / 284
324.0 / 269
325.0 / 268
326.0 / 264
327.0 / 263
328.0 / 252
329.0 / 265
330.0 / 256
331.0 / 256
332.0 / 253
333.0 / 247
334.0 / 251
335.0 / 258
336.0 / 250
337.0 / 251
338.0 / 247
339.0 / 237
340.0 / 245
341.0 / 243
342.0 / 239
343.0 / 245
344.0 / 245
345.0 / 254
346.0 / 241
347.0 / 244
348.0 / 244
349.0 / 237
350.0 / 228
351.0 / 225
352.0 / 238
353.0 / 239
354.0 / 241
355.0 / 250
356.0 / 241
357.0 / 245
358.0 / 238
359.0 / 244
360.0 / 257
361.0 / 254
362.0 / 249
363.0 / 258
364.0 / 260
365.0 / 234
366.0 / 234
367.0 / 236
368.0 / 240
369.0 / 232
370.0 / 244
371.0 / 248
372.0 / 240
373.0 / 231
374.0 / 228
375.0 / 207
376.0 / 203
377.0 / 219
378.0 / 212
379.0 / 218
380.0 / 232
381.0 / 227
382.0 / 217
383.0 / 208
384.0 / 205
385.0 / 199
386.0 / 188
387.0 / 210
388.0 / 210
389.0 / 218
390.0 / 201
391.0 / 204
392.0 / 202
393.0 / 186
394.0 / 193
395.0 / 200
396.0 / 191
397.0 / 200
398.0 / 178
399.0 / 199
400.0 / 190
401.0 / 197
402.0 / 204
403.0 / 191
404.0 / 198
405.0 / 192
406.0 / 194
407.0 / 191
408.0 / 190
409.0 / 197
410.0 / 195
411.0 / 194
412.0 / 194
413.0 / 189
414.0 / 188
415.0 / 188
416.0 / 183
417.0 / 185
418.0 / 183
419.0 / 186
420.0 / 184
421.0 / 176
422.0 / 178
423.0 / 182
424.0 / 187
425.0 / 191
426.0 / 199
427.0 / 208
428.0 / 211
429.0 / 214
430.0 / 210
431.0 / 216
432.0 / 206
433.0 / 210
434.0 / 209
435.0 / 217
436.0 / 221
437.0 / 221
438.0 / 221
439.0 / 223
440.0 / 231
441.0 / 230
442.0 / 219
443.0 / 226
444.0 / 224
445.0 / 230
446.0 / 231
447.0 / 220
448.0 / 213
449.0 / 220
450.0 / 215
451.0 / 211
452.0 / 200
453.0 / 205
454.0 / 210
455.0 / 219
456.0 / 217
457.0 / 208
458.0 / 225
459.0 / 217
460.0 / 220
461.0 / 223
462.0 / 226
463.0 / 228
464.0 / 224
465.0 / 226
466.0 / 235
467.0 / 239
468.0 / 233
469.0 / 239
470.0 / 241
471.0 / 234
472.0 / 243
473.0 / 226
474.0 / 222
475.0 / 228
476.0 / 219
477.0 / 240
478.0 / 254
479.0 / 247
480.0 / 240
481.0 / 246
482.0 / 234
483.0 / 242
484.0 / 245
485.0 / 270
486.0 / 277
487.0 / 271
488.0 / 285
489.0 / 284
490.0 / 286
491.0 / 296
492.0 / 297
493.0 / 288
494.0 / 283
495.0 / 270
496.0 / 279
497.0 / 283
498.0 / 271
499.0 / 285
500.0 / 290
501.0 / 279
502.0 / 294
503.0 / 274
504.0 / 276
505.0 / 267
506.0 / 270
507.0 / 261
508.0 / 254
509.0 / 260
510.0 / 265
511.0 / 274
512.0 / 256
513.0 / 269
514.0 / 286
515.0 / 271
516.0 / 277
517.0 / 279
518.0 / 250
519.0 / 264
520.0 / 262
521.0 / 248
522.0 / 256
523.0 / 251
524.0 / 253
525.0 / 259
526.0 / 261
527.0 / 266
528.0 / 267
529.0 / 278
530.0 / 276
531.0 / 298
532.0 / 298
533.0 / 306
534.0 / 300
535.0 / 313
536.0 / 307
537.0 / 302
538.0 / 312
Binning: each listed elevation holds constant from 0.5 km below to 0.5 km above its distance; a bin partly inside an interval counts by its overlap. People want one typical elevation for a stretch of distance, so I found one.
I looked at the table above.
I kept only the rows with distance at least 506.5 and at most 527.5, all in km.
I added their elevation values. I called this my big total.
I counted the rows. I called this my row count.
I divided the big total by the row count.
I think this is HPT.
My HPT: 263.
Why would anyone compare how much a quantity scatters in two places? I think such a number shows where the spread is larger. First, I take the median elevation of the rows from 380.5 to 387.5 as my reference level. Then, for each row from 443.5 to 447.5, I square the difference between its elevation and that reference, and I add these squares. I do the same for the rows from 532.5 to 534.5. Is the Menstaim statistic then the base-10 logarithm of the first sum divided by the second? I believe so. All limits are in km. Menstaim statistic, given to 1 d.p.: -1.1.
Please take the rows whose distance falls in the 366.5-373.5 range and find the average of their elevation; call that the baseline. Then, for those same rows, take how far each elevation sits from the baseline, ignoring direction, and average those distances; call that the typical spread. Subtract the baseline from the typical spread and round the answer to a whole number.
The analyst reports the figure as -234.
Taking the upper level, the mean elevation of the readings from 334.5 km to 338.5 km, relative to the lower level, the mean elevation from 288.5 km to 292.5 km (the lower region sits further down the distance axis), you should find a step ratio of 0.71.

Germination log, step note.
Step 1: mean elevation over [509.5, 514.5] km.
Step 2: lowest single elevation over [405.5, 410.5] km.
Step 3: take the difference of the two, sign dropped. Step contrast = 80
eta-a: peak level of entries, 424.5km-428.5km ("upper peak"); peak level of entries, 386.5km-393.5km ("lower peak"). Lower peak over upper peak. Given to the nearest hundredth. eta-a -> 1.03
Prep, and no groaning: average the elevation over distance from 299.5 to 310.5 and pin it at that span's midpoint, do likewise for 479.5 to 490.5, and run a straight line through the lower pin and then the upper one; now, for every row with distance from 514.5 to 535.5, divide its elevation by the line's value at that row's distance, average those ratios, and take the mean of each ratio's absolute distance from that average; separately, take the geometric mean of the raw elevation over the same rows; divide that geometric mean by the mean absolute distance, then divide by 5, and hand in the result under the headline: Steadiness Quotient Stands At 838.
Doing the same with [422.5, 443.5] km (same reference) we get 1062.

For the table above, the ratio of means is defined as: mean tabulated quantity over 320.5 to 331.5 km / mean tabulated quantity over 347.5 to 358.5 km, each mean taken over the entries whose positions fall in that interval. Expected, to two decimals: 1.13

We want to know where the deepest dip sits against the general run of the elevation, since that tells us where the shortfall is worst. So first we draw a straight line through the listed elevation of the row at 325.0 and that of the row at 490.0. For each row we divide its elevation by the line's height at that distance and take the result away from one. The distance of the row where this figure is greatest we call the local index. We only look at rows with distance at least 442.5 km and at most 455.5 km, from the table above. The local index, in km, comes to 452.0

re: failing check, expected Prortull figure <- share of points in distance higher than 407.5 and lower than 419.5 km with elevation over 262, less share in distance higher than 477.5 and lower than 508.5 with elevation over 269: -0.68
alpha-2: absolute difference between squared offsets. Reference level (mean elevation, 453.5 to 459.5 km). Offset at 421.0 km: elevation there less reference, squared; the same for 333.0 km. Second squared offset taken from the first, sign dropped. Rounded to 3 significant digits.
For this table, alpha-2 639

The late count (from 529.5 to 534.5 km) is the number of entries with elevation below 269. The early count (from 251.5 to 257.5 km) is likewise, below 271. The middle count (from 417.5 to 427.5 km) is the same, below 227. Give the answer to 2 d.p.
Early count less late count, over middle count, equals 0.30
